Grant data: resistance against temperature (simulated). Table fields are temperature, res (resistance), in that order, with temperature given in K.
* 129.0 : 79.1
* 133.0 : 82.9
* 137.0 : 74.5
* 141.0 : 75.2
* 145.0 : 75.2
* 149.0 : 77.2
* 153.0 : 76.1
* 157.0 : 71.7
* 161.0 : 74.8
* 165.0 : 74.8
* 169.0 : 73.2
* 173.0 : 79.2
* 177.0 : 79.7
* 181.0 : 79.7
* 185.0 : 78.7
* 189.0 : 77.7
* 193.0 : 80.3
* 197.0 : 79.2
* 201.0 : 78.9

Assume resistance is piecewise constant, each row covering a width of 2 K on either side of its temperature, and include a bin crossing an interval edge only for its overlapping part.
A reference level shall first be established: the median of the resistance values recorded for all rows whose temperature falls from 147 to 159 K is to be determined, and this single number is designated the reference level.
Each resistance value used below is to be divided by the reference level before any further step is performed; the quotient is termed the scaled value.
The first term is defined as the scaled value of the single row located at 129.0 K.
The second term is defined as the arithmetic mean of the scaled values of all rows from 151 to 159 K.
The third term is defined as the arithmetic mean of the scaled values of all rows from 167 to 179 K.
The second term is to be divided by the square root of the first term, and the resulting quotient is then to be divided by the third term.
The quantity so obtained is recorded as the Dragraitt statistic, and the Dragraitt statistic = 0.937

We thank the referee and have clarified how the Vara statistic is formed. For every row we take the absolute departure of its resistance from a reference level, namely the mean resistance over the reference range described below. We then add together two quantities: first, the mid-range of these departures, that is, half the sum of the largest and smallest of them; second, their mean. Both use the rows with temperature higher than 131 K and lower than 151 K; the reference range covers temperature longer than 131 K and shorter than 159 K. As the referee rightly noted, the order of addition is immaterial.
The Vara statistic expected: 6.1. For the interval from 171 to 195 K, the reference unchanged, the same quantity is 6.0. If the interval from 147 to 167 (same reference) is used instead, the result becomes 3.8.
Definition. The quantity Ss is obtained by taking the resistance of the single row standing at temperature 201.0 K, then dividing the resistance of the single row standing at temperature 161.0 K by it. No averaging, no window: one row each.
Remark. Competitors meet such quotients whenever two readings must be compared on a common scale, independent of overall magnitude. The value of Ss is 0.95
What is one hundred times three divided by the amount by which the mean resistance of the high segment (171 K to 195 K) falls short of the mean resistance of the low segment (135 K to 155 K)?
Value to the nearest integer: -84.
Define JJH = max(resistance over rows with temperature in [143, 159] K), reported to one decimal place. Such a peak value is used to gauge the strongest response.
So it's 77.2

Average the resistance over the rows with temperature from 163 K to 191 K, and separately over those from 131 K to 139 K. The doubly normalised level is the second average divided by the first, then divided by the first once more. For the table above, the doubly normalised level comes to 0.0131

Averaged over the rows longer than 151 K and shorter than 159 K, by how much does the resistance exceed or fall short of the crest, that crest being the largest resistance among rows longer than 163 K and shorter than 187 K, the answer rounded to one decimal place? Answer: -5.8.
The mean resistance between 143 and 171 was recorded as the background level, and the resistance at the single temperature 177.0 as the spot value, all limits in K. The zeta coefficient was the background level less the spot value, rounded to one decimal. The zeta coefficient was -5.0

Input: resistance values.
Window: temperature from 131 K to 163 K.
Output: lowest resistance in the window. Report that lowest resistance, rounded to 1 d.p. 71.7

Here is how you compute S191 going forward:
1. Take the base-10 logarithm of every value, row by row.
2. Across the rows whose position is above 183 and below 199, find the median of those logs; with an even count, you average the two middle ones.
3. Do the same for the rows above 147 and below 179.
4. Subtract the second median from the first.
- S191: 0.020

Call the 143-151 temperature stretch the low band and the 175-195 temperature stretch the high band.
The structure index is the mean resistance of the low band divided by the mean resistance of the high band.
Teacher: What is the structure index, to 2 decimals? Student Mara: 0.96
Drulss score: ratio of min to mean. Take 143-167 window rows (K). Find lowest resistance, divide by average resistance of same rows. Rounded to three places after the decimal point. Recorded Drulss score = 0.956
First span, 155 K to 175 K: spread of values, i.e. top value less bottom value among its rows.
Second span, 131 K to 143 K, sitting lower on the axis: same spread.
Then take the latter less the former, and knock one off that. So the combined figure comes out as 0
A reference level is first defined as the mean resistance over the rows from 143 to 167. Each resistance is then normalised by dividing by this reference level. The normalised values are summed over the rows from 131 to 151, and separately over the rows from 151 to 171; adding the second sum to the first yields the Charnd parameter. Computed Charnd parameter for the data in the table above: 10.08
